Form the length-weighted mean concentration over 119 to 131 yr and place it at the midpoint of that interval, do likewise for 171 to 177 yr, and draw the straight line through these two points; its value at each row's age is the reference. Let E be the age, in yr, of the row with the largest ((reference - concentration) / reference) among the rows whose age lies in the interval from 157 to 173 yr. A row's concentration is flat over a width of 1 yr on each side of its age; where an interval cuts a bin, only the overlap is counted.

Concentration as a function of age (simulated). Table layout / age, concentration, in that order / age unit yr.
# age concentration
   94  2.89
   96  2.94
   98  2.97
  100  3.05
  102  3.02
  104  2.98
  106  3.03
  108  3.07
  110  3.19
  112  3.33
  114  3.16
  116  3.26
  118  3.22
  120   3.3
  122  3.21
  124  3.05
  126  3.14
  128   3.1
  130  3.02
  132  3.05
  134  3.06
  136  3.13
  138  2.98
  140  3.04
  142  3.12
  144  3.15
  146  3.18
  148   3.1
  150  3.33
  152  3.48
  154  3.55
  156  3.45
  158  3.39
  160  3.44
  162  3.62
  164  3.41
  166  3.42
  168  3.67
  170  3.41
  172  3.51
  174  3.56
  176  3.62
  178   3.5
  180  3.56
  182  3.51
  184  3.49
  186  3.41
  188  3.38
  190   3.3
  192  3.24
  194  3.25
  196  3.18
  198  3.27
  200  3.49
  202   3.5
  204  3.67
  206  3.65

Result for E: 170 yr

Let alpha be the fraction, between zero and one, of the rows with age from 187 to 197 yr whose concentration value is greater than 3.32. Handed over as 0.2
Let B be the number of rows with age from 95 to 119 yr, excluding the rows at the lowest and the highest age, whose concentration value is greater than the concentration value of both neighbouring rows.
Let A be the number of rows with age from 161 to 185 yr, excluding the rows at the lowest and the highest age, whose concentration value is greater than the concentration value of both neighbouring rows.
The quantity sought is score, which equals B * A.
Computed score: 9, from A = 3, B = 3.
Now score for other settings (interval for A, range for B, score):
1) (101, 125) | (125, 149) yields 6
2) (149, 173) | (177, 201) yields 6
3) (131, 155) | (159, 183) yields 8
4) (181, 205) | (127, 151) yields 2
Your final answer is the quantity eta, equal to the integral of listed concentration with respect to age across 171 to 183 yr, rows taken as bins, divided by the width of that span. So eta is 3.54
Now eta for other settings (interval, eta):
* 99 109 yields 3.03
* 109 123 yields 3.24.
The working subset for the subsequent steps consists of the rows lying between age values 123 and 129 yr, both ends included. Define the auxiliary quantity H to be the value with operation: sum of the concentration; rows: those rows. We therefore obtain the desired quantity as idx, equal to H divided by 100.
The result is 0.093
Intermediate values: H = 9.3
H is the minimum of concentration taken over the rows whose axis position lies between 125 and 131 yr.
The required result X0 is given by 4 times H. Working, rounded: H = 3.02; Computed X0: 12.1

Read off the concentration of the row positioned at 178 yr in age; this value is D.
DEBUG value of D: 3.5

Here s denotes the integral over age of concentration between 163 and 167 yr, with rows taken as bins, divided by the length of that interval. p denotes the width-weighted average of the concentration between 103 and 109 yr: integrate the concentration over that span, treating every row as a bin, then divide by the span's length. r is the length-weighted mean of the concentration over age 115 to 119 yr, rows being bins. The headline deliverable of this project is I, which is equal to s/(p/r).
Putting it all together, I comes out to 3.66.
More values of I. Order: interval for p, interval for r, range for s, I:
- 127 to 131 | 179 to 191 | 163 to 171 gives 3.91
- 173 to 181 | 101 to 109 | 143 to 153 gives 2.76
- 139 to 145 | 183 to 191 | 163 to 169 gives 3.83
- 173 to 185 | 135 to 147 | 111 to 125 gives 2.82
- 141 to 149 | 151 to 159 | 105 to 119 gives 3.51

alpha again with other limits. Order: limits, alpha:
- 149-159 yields 1.0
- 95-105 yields 0.0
